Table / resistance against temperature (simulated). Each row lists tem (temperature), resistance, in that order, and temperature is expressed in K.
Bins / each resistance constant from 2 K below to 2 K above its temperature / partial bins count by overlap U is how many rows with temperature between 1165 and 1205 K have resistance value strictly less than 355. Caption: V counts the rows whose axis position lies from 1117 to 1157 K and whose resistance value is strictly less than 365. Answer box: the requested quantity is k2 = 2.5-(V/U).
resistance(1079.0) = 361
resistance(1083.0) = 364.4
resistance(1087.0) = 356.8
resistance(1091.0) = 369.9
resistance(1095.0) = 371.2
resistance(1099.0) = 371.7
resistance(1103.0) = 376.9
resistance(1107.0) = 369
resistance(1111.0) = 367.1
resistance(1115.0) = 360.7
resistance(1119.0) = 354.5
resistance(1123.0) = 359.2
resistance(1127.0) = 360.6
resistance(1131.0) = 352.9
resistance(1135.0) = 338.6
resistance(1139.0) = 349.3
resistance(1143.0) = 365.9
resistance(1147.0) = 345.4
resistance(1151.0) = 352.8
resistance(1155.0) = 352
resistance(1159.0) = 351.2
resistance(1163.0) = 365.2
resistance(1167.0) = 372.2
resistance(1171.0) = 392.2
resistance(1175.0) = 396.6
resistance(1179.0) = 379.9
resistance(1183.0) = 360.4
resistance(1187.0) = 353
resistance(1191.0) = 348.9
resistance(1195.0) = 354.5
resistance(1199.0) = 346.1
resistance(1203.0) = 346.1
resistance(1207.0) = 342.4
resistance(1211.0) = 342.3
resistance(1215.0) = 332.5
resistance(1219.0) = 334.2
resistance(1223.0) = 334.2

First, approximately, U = 5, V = 9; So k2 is 0.7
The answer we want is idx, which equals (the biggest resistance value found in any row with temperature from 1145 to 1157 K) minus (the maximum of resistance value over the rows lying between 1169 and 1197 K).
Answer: -44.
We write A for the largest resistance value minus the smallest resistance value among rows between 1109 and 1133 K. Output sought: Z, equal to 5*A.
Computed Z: 71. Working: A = 14.2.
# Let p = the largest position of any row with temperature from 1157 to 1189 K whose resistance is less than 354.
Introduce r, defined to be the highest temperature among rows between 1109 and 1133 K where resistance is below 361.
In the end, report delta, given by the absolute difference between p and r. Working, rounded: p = 1187.0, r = 1131.0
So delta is 56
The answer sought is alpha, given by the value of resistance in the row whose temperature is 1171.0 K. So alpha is 392.2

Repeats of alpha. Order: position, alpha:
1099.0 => 371.7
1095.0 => 371.2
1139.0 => 349.3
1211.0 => 342.3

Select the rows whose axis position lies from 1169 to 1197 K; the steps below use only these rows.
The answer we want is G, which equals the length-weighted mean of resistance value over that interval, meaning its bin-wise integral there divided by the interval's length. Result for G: 369.4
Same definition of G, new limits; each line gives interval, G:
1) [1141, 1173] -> 362.1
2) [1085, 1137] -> 362.2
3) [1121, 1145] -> 354.4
